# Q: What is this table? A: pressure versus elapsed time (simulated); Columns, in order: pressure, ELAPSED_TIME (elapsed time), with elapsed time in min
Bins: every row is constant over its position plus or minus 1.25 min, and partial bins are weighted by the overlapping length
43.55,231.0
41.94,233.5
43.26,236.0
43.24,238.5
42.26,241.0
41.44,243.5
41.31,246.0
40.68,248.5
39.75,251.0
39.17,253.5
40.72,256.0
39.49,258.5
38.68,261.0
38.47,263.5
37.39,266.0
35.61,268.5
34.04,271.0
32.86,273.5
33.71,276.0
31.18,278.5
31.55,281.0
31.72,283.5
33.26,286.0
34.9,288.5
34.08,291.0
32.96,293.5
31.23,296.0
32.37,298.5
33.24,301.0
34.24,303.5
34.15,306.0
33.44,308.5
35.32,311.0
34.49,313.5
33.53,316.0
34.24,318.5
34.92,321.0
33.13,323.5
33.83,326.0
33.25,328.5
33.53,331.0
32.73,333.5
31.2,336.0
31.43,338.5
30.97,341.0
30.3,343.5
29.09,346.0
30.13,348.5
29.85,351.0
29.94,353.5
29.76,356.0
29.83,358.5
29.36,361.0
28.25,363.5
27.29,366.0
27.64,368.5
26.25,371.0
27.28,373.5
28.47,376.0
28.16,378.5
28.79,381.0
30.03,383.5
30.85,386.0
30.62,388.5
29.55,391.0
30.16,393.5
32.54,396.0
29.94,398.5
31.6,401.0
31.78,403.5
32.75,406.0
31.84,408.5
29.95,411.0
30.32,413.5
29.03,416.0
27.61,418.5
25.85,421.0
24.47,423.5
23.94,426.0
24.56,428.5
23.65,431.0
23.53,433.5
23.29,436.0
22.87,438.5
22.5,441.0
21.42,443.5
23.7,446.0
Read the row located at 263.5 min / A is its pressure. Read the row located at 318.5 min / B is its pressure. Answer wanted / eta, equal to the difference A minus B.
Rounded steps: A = 38.47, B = 34.24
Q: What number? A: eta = 4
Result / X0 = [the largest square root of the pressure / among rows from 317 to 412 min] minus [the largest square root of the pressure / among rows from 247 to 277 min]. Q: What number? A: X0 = -0.47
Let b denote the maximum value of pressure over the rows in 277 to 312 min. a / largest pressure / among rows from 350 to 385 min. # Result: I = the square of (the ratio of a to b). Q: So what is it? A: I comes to 0.7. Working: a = 30.03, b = 35.32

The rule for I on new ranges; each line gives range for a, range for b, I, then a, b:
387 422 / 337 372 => 1.1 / 32.75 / 31.43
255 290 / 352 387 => 1.7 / 40.72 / 30.85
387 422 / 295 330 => 0.9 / 32.75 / 35.32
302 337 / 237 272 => 0.7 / 35.32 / 43.24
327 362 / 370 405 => 1.1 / 33.53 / 32.54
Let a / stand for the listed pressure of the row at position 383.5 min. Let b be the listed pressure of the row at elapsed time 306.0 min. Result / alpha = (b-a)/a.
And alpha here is 0.14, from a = 30.03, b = 34.15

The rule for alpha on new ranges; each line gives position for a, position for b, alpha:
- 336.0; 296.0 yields 0.00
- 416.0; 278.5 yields 0.07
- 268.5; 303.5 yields -0.04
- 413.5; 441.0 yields -0.26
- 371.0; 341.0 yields 0.18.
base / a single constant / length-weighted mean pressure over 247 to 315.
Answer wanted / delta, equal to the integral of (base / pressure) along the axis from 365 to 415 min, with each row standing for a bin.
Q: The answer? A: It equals 59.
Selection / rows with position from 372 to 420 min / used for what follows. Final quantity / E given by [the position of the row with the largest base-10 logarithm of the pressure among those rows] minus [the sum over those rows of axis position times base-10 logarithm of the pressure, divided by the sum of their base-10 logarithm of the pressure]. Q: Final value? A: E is 9.9 min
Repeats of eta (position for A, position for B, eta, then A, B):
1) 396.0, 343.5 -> 2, 32.54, 30.3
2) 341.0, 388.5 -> 0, 30.97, 30.62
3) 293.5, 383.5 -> 3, 32.96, 30.03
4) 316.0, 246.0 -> -8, 33.53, 41.31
